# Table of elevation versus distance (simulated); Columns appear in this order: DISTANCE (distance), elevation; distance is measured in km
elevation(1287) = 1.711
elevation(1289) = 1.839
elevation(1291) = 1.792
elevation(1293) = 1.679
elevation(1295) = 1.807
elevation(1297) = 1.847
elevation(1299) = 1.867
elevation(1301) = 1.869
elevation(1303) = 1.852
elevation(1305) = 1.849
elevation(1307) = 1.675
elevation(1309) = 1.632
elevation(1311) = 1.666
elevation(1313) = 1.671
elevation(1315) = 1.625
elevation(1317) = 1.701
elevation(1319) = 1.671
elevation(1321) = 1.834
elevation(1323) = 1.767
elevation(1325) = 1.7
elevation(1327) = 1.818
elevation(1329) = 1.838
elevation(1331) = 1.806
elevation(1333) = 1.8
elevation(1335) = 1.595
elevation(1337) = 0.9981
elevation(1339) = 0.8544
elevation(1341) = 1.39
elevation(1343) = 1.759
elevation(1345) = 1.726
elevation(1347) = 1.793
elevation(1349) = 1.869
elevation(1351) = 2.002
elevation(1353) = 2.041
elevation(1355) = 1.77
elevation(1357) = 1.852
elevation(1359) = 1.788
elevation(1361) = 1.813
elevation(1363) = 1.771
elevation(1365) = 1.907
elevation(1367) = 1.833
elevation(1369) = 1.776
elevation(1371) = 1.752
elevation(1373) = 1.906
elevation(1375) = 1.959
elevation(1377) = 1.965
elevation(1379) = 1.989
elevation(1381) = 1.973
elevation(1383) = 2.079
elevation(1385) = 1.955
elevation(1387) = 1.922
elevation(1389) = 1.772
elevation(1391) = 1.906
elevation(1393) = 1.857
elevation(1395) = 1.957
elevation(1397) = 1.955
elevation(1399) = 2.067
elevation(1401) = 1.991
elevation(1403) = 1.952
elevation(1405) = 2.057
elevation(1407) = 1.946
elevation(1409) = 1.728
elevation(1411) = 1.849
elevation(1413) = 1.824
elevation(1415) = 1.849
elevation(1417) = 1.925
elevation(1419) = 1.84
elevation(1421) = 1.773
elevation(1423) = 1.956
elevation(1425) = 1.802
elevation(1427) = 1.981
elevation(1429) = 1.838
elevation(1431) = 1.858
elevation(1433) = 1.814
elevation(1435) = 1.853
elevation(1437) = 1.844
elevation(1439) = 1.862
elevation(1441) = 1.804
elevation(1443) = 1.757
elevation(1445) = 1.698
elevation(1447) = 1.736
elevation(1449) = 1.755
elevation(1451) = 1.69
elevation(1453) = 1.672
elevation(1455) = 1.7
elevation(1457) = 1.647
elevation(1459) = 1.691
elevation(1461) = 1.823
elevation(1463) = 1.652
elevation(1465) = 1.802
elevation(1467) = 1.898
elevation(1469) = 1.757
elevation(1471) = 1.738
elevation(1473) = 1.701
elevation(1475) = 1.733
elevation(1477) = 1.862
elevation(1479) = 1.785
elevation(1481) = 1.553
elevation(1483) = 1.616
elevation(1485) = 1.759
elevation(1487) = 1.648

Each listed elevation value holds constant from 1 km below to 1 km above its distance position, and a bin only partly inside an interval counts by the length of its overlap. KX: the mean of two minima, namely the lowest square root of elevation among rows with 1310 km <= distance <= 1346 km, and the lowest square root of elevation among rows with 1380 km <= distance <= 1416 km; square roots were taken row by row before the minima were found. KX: 1.12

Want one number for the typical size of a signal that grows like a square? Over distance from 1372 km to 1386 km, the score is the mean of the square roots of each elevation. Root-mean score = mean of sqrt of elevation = 1.41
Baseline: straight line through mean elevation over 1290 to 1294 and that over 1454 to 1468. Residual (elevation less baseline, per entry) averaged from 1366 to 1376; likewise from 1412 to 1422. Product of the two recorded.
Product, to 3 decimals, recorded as 0.011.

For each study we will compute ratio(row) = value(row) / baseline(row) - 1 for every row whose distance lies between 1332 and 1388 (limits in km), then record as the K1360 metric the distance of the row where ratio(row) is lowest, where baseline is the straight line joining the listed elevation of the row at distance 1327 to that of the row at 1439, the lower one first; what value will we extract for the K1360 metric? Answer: 1339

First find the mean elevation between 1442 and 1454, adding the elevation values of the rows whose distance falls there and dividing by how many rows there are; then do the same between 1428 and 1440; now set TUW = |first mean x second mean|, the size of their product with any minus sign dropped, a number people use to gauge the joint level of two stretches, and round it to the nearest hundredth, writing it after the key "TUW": 3.17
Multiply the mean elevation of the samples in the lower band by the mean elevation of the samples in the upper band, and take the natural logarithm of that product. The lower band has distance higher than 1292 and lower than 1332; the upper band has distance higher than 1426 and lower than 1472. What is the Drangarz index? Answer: 1.14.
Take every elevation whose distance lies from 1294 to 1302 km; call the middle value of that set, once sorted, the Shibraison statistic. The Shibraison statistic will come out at 1.86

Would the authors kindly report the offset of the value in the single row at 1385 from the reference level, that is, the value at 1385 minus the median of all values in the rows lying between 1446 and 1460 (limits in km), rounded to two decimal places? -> 0.26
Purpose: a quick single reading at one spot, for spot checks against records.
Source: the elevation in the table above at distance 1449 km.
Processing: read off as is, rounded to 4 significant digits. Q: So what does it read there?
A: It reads 1.755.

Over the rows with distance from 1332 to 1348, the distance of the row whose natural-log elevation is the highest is 1333 km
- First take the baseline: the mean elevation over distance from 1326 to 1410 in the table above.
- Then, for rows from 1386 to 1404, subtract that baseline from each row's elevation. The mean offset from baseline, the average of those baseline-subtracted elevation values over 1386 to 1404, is 0.11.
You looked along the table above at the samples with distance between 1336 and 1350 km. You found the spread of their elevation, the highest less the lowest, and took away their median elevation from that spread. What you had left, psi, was -0.71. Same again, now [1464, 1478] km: -1.56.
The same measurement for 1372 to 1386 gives -1.79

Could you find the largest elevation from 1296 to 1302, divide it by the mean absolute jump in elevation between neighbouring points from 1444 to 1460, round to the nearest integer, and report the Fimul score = 49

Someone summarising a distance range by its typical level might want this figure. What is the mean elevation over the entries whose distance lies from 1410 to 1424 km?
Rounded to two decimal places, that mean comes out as 1.86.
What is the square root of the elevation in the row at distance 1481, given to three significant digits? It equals 1.25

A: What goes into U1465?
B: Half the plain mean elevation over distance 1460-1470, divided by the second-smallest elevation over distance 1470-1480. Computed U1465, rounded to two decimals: 0.52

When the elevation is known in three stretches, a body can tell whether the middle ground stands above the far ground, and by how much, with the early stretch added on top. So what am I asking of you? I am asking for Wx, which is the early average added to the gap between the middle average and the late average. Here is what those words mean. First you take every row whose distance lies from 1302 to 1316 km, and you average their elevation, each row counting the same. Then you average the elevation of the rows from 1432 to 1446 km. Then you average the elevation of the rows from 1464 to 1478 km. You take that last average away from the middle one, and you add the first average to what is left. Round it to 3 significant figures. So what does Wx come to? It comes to 1.73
